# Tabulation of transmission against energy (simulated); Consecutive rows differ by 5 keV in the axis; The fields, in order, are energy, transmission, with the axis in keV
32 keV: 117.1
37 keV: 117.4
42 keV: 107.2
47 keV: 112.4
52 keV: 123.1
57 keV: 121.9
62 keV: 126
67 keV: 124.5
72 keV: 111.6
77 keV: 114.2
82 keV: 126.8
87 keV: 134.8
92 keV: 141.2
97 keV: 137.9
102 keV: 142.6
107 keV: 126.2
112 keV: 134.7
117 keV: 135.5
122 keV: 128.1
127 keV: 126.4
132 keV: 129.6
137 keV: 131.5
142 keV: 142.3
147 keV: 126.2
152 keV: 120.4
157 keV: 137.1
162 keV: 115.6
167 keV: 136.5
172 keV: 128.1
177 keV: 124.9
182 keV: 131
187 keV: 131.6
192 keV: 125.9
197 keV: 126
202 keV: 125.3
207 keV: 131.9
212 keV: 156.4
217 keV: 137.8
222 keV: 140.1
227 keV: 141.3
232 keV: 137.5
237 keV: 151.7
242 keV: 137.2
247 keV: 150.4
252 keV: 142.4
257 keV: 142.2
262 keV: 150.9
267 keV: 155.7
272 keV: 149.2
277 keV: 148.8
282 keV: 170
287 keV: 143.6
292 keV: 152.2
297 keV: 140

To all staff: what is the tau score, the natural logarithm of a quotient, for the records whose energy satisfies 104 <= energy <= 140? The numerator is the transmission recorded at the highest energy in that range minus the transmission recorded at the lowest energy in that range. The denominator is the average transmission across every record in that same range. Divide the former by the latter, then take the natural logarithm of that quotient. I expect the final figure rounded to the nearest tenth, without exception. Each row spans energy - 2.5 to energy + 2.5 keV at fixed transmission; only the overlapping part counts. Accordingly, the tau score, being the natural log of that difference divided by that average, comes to -3.2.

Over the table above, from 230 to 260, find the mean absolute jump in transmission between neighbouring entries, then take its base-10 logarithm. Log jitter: 1.0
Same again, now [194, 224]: 1.0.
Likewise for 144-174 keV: 1.2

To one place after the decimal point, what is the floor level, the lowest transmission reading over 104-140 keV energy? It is 126.2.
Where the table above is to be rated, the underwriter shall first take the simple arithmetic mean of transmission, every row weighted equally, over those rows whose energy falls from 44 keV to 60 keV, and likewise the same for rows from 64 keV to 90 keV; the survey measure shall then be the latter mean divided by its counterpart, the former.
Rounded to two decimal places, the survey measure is 1.03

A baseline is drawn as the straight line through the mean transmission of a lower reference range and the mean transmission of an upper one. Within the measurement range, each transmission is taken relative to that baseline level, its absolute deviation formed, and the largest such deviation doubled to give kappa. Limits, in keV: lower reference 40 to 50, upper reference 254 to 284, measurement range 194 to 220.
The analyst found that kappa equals 29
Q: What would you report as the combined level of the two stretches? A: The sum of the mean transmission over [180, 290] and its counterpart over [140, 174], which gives 272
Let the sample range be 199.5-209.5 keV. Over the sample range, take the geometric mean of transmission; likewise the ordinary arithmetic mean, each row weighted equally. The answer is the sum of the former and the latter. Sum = 257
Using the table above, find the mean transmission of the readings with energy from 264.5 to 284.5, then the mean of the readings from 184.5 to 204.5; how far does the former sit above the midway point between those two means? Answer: 14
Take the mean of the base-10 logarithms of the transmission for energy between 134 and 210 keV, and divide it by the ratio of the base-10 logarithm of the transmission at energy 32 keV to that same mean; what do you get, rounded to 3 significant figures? 2.15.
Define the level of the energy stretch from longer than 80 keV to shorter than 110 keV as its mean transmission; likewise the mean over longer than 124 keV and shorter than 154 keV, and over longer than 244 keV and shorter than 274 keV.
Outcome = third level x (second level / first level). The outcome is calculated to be 142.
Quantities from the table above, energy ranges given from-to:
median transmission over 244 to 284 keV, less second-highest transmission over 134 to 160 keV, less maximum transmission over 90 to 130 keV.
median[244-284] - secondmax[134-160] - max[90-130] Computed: -130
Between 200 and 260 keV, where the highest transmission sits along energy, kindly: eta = 212 keV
